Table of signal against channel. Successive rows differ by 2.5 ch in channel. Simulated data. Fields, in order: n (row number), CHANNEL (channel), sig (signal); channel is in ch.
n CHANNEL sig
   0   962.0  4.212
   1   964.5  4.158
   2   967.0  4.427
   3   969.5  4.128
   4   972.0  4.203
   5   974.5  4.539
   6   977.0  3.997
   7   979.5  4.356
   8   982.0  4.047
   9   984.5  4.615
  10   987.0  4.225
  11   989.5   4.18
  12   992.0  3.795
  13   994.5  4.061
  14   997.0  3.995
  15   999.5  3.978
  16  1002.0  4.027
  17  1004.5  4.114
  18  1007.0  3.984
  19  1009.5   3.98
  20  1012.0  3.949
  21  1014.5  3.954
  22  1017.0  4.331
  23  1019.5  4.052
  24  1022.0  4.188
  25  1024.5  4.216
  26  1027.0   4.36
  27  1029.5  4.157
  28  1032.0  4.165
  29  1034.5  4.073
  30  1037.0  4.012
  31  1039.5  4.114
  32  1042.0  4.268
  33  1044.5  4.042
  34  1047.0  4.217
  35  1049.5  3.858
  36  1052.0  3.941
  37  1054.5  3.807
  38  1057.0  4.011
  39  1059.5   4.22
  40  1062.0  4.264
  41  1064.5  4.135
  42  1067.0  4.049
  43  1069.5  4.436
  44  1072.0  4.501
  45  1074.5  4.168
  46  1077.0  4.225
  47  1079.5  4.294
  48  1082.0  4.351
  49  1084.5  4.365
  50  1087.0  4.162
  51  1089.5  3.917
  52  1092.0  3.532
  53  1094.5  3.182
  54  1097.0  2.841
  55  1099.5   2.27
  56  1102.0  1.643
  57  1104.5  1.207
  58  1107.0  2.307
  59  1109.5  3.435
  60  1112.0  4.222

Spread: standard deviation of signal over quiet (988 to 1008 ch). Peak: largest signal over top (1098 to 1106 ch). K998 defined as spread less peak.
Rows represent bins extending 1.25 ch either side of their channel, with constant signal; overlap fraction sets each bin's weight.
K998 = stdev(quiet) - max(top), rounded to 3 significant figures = -2.16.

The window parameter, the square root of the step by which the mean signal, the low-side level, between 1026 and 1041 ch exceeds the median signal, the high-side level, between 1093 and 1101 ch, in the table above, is 1.14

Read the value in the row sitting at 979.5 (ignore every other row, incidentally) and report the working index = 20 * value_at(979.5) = 87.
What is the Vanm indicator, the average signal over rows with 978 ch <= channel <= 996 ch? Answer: 4.18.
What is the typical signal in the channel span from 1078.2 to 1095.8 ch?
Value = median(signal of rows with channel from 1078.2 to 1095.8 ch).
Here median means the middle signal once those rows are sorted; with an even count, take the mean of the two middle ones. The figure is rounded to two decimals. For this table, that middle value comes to 4.16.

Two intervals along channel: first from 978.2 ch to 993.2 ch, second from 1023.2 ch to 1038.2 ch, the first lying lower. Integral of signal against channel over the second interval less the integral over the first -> -1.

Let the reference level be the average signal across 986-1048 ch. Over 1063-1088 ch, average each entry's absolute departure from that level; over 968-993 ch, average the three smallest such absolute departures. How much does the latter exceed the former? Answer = -0.13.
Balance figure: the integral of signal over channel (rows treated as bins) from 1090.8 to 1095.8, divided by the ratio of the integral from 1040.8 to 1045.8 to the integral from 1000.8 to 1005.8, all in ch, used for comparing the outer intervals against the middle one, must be 16.4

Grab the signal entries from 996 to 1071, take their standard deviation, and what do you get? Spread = 0.15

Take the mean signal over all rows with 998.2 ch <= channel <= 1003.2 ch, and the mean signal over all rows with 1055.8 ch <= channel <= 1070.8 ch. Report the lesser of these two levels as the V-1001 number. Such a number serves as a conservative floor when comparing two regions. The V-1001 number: 4.00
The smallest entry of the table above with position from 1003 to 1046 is 3.949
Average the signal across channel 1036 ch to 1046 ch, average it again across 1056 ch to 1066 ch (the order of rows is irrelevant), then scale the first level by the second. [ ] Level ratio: 0.99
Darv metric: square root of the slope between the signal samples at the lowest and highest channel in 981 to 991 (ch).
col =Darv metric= 0.13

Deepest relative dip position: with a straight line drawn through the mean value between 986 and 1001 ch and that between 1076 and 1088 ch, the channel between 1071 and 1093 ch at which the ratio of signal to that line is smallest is 1092.0 ch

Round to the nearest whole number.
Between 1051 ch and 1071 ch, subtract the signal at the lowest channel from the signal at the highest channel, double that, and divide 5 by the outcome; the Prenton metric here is 5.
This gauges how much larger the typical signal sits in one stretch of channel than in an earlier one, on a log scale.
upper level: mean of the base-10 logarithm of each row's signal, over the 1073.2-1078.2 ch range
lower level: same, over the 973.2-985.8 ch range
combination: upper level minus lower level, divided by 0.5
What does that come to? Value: -0.02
